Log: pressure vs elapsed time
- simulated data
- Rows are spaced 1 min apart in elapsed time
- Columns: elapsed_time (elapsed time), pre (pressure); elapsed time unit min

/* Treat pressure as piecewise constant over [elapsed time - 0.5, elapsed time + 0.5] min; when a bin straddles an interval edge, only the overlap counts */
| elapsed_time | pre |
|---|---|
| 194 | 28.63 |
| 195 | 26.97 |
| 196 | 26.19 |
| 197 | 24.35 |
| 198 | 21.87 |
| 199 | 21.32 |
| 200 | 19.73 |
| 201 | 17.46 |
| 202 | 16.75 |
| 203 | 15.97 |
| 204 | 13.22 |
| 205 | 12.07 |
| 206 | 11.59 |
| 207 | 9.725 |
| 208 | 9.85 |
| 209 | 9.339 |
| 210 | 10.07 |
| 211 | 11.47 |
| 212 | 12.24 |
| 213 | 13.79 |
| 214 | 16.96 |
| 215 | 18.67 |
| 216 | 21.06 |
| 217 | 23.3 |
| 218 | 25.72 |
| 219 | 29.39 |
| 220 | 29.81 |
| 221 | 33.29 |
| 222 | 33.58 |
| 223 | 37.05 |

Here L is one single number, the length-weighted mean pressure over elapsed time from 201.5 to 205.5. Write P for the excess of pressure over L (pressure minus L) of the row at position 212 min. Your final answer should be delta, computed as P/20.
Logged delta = -0.1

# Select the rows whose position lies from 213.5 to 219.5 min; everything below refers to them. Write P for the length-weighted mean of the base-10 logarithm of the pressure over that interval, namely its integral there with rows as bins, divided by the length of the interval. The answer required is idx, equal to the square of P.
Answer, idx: 1.81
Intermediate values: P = 1.34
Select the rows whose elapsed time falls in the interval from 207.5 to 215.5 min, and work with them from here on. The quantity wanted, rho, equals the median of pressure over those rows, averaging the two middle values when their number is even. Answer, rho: 12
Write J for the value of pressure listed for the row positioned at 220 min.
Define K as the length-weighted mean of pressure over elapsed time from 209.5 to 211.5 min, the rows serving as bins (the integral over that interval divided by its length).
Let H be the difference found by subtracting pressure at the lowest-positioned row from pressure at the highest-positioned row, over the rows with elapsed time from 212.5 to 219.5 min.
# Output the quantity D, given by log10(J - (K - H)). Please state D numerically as 1.5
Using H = 16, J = 29.81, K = 10.8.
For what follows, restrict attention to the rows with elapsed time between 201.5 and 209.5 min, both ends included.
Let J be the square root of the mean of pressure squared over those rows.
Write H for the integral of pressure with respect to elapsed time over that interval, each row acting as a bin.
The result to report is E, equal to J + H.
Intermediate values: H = 99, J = 13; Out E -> 111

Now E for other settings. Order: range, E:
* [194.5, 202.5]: 197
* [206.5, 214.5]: 105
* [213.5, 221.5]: 224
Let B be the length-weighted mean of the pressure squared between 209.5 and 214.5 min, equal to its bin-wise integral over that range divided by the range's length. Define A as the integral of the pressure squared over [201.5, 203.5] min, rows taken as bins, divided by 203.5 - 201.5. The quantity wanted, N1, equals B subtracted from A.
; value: 96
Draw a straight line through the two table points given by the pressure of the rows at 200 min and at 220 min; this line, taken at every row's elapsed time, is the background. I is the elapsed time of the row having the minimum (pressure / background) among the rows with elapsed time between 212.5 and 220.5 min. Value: 213 min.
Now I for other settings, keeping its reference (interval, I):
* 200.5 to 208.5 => 208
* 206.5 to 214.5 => 209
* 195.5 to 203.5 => 203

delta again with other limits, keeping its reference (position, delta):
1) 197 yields 0.5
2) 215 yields 0.2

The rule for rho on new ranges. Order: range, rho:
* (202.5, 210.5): 11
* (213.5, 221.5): 25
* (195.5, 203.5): 21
